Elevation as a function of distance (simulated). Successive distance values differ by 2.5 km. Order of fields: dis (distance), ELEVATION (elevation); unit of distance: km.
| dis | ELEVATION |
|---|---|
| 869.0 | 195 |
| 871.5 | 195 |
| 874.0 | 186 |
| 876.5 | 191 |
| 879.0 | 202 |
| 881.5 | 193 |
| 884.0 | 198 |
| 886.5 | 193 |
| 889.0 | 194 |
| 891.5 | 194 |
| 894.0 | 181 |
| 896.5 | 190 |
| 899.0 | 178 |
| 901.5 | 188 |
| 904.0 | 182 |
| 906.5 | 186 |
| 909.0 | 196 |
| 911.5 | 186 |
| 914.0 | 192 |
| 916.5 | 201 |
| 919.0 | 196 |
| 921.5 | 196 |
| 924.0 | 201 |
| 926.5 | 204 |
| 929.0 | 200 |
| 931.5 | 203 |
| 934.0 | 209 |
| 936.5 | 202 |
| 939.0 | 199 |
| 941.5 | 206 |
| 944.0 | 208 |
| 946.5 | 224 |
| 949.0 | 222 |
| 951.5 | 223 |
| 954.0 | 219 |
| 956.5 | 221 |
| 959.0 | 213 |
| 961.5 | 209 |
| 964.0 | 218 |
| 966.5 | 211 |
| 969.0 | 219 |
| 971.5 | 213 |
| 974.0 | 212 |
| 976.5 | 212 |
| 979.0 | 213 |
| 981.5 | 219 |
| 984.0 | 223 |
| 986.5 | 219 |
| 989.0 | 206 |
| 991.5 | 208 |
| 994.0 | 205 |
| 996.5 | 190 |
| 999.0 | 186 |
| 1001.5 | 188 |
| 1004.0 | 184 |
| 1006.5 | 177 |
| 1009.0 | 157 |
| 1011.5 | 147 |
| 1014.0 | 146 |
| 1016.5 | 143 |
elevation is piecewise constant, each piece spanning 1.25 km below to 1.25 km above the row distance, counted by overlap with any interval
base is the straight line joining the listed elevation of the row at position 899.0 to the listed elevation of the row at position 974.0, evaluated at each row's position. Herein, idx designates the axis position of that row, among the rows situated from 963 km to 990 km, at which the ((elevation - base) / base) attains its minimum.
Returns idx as 989.0 km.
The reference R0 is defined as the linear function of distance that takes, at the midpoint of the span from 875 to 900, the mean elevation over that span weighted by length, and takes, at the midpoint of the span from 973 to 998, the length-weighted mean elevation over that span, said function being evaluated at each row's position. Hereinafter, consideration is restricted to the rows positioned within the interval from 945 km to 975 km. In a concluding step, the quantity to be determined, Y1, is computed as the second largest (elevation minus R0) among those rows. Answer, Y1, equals 19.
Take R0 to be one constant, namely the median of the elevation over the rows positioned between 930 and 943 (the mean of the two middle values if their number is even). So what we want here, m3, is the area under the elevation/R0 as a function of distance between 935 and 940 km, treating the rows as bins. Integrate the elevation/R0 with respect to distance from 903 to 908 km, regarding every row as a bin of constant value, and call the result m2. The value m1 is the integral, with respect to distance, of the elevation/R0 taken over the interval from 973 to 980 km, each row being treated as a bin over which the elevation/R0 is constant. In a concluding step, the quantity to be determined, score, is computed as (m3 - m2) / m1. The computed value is 0.05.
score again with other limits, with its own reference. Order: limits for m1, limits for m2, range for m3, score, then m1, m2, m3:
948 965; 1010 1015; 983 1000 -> 0.74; 18.2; 3.6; 17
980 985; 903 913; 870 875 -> -0.84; 5.4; 9.2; 5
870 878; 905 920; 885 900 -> -0.04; 7.5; 14.2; 14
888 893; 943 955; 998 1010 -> -0.51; 4.8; 13.0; 11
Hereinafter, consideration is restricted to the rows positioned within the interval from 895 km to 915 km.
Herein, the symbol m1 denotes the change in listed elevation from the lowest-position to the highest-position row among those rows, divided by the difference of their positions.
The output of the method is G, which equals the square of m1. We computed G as 0.0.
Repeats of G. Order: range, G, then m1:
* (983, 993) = 4.0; -2.0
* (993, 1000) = 14.4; -3.8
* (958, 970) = 0.4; 0.6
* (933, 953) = 0.6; 0.8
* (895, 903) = 0.2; -0.4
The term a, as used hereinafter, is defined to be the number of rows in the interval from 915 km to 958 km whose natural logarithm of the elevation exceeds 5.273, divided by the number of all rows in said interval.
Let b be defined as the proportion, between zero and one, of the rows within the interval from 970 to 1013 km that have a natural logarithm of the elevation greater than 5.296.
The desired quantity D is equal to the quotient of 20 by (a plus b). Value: 13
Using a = 1.0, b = 0.59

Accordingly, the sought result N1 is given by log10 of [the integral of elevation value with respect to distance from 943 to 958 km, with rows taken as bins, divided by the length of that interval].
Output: 2.34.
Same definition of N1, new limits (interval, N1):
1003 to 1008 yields 2.25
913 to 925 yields 2.29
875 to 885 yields 2.29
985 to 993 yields 2.32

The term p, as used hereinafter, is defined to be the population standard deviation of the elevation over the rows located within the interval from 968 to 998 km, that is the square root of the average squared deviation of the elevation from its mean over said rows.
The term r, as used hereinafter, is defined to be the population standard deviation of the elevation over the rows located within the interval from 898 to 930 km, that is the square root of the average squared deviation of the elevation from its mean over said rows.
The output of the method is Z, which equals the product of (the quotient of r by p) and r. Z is 7.2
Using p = 8.43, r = 7.8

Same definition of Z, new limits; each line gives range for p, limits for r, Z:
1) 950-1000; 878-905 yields 5.2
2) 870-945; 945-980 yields 3.0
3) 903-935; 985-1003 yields 17.3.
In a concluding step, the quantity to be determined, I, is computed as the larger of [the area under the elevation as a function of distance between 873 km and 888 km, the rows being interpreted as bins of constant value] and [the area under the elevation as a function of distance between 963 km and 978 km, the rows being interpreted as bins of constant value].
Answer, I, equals 3211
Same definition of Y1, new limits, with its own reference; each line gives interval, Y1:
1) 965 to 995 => 12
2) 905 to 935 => 5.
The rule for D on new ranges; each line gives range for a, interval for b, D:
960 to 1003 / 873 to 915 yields 23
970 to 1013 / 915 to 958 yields 14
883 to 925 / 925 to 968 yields 15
